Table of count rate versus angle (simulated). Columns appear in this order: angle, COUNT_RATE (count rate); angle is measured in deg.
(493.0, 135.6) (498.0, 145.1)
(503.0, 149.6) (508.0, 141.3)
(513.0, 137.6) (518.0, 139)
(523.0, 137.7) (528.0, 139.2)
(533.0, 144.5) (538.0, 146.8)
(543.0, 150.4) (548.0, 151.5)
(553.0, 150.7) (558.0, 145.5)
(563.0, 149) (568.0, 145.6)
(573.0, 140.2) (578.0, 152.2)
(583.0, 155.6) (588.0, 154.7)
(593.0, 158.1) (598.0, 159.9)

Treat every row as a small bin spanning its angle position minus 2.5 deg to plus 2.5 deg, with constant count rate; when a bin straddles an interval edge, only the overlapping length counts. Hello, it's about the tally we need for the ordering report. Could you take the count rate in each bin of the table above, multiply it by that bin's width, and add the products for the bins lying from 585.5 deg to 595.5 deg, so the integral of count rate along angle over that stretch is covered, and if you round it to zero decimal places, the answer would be 1564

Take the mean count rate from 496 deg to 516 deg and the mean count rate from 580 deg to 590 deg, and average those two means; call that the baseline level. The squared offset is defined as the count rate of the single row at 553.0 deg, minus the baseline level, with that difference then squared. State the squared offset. 2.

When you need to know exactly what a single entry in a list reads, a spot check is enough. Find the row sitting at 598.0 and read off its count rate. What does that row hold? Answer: 159.9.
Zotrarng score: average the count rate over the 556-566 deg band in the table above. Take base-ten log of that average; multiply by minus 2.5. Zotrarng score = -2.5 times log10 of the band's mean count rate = -5.42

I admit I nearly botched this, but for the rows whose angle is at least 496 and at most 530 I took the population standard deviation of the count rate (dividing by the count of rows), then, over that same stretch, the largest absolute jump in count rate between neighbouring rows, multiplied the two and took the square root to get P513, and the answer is 5.9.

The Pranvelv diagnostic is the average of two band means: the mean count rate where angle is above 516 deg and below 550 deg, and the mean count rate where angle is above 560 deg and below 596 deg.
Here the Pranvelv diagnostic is 147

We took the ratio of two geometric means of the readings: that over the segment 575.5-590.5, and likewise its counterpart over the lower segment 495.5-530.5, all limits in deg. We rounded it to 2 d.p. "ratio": 1.09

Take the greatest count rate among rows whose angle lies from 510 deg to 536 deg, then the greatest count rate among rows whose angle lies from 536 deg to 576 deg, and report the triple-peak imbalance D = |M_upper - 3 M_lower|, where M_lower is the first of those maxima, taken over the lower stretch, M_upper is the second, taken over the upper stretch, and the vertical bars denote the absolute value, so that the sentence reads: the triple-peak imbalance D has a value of 282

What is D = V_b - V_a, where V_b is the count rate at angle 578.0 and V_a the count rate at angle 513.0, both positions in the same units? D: 15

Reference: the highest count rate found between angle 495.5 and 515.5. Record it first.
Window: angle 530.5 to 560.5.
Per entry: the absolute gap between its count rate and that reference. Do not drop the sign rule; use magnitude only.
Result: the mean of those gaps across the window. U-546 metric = 2.6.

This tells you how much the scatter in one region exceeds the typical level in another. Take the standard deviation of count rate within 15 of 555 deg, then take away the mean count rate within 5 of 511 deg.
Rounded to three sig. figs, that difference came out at -137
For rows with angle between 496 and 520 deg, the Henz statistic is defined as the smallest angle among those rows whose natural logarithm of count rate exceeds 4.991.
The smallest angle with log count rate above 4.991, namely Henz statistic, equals 503.0 deg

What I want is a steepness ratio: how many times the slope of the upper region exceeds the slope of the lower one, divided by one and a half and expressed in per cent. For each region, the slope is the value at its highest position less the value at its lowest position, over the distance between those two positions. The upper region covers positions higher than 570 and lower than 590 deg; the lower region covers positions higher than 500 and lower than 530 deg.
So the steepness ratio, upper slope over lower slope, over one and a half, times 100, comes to -155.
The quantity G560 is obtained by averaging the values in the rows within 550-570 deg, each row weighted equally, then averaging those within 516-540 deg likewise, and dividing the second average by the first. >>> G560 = 0.96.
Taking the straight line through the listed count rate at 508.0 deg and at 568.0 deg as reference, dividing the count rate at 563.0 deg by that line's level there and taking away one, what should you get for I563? 0.03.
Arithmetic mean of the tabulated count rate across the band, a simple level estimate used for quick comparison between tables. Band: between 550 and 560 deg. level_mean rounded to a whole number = 148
